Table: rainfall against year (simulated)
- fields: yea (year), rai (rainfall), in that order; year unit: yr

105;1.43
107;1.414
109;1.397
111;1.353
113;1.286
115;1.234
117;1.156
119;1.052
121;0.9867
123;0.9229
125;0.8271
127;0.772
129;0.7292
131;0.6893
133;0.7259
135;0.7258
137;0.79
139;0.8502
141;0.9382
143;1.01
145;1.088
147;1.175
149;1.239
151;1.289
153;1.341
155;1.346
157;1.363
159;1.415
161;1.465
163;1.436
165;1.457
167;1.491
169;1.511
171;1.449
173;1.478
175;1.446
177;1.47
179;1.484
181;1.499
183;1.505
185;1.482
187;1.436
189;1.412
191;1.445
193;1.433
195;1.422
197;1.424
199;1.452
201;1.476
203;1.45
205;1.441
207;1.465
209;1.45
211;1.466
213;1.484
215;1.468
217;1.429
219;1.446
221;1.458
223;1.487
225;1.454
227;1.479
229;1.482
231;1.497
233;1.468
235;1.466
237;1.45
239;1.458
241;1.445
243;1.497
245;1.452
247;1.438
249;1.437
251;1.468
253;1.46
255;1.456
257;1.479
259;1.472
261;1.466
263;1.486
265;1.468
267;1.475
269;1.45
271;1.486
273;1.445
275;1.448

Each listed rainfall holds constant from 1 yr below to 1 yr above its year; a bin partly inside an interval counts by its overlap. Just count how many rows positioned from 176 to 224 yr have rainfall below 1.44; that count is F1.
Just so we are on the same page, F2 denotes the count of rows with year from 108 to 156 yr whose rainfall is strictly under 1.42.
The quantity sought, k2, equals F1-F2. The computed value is -18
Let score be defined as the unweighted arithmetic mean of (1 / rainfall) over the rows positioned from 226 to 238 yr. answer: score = 0.679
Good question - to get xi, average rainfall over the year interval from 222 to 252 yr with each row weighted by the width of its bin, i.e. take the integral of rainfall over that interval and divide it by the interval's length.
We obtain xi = 1.47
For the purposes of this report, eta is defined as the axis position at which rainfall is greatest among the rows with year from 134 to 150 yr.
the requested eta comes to 149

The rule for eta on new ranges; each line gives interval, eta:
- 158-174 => 169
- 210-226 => 223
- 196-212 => 201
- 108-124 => 109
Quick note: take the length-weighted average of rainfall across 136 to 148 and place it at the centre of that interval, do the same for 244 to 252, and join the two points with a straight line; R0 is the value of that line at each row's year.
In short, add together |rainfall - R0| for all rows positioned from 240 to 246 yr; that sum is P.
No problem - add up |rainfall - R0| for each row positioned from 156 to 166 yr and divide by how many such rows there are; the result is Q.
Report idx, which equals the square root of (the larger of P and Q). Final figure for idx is 0.61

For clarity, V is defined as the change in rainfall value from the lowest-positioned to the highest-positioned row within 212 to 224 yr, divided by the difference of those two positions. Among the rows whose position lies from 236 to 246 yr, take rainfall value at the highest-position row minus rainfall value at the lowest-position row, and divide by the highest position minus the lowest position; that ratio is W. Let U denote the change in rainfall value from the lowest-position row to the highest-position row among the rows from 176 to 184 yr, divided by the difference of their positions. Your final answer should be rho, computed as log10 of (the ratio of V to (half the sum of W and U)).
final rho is -1.0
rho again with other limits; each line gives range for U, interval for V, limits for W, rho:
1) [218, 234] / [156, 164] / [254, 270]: 1.3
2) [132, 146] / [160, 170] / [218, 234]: -0.4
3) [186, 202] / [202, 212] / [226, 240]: 0.6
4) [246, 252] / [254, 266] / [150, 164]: -0.9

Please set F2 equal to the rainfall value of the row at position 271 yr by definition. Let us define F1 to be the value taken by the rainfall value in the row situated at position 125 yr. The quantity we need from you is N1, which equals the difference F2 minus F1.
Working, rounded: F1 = 0.8271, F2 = 1.486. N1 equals 0.66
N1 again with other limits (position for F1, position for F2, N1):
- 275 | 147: -0.27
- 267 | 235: -0.01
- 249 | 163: 0.00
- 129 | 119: 0.32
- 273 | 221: 0.01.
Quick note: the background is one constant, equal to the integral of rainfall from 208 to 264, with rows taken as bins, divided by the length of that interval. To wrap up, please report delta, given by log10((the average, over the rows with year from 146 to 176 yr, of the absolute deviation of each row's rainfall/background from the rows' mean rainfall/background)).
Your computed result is -1.3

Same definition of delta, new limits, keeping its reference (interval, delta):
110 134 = -0.9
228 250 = -1.9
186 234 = -1.9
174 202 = -1.8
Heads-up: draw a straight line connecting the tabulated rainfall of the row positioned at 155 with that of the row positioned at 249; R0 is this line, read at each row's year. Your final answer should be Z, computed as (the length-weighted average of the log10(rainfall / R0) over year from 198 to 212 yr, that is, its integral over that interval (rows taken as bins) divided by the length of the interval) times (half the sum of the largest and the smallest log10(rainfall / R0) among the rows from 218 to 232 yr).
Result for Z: 0.0003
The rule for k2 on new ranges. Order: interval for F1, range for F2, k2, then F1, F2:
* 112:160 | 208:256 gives 24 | 24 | 0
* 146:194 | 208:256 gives 11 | 11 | 0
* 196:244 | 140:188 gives -8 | 2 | 10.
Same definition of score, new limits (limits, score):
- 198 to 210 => 0.687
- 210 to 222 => 0.686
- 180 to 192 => 0.684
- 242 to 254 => 0.686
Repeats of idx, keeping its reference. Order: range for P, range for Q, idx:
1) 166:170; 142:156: 0.91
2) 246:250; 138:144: 0.24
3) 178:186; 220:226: 1.16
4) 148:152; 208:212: 0.71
